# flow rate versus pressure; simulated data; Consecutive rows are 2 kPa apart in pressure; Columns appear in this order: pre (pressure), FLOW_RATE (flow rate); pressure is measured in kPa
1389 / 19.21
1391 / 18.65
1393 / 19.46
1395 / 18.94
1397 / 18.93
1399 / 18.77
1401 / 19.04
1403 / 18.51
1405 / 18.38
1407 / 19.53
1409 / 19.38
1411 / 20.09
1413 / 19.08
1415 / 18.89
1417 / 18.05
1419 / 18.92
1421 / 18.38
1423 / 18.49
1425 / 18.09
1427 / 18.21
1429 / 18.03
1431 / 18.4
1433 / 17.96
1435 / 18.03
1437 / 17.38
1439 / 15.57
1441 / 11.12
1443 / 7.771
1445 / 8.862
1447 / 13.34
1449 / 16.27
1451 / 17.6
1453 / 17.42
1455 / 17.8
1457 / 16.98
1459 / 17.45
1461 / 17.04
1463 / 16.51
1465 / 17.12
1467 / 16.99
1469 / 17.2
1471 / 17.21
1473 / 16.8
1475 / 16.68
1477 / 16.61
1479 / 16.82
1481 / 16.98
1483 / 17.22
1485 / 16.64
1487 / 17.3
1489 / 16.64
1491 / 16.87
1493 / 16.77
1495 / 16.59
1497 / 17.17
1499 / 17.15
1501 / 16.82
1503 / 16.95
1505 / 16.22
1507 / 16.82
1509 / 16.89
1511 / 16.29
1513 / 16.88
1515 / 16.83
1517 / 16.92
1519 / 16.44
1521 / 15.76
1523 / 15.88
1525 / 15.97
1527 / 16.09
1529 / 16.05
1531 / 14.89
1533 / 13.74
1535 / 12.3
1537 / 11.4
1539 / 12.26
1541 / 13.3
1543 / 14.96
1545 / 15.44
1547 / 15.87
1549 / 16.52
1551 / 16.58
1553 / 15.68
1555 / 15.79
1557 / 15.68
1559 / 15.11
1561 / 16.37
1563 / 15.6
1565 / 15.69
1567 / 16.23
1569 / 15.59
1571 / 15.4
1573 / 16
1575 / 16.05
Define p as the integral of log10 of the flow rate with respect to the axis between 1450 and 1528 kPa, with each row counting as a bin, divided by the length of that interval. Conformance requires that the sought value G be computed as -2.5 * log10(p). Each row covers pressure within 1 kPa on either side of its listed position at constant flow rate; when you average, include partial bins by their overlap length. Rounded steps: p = 1.23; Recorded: -0.221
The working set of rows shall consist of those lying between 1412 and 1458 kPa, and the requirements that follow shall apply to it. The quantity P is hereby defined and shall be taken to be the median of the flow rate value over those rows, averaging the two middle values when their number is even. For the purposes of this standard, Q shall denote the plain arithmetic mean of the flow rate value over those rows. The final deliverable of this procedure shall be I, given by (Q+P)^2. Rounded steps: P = 18.0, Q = 16.55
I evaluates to 1191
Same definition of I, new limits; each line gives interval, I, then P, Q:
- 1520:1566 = 946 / 15.7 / 15.08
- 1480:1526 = 1123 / 16.8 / 16.70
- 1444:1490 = 1121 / 17.0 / 16.50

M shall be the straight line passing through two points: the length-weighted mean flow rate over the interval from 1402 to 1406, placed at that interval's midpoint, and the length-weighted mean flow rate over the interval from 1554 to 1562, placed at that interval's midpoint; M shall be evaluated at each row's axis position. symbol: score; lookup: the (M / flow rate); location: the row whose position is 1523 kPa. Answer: 1.03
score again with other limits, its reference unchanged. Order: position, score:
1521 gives 1.04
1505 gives 1.03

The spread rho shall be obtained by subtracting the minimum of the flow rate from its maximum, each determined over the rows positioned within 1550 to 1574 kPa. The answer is 1.5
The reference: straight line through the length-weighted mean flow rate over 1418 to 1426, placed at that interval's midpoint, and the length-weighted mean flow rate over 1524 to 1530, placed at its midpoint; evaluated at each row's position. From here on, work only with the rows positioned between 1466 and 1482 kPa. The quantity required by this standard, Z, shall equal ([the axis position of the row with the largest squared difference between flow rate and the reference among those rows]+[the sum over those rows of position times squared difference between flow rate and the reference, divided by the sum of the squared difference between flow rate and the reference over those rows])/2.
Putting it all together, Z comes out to 1475.6 kPa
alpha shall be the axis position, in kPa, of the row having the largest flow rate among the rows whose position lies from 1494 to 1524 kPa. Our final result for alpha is 1497 kPa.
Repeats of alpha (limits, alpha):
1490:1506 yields 1497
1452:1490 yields 1455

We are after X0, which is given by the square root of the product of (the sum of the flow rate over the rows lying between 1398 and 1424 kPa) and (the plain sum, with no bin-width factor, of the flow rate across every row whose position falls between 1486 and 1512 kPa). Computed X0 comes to 232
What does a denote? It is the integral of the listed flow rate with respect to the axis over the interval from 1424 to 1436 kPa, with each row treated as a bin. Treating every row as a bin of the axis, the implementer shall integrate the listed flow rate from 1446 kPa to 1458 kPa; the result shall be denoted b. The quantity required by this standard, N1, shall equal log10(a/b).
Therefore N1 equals 0.04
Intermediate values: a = 217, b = 199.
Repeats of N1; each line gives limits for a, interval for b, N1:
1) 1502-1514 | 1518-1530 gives 0.02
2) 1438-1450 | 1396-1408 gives -0.19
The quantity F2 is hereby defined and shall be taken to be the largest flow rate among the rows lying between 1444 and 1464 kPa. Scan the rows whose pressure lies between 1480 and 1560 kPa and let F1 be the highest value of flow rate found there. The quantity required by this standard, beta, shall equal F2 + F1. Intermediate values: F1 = 17.3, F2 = 17.8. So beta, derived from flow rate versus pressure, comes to 35.1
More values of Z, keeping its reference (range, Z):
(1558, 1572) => 1562.8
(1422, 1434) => 1426.8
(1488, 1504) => 1498.5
